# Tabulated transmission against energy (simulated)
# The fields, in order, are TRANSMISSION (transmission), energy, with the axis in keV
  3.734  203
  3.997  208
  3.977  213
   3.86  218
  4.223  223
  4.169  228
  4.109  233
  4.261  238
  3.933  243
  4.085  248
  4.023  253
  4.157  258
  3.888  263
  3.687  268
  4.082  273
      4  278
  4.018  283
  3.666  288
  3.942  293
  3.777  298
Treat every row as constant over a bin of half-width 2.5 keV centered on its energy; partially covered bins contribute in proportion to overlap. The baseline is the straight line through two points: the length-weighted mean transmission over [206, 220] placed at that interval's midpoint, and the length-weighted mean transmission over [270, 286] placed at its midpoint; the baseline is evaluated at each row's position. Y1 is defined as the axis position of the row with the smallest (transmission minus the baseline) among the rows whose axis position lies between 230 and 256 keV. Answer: 243 keV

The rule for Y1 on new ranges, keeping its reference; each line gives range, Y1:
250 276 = 268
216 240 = 218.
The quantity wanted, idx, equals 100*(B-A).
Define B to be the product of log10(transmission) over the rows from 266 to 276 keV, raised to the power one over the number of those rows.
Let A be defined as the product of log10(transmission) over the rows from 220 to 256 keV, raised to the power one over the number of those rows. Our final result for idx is -2.6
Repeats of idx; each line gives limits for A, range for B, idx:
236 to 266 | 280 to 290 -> -2.4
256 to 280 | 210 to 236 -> 1.2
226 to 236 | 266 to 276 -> -2.9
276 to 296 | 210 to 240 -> 2.1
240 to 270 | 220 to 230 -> 2.5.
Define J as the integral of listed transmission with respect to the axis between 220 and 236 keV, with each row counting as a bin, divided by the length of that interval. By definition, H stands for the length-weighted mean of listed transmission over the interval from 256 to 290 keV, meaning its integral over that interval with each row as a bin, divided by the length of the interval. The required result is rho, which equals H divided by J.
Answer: 0.944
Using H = 3.93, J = 4.16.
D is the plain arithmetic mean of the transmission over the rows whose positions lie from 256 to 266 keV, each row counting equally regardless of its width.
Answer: 4.02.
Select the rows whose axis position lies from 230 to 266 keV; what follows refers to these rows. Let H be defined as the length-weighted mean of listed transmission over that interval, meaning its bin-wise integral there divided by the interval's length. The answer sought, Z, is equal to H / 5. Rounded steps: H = 4.06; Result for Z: 0.812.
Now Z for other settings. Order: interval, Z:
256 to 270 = 0.782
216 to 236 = 0.820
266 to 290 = 0.780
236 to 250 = 0.817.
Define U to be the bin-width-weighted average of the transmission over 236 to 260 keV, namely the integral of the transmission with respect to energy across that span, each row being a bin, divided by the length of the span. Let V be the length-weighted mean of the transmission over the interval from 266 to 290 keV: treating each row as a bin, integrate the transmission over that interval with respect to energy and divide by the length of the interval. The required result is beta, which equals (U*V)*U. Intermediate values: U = 4.09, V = 3.90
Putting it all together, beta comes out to 65.1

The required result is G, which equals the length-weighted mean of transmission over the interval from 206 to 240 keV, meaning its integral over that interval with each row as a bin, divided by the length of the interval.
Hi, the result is 4.08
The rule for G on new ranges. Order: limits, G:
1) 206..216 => 3.98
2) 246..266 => 4.03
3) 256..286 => 3.96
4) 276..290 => 3.90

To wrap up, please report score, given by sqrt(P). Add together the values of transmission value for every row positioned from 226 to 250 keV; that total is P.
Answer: 4.53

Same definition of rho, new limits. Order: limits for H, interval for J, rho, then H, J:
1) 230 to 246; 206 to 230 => 1.015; 4.10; 4.04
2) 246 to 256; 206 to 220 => 1.028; 4.06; 3.95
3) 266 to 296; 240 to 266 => 0.971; 3.90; 4.02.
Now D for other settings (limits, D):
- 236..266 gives 4.06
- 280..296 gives 3.88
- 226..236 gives 4.14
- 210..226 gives 4.02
